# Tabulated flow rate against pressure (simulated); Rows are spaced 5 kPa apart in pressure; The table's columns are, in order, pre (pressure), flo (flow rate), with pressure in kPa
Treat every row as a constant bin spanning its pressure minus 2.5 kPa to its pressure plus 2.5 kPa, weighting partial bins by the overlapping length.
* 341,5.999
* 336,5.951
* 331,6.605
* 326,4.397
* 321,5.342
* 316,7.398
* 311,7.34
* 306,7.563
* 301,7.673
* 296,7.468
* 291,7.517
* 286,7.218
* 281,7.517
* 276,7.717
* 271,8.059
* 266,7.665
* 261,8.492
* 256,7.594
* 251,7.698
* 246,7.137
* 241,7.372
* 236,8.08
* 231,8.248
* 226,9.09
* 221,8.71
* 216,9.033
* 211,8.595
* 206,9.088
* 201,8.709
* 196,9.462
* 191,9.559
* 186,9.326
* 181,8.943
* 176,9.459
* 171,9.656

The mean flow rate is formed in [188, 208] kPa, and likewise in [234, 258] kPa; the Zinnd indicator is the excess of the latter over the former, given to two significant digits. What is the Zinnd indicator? -1.6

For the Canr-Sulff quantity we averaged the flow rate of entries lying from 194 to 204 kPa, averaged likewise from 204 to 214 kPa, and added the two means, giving 17.9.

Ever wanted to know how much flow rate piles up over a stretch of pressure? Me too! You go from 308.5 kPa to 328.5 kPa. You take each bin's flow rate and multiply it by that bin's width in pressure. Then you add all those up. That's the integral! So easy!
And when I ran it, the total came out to 122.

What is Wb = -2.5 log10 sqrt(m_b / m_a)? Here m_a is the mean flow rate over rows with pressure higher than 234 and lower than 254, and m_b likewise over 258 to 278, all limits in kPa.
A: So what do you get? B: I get -0.029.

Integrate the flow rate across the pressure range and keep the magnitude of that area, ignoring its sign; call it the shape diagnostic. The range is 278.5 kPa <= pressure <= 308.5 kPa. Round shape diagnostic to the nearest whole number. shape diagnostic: 225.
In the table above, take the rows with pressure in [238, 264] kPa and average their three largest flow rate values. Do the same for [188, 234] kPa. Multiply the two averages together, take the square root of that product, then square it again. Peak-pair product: 74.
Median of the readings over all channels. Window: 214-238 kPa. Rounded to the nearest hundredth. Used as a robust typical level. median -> 8.71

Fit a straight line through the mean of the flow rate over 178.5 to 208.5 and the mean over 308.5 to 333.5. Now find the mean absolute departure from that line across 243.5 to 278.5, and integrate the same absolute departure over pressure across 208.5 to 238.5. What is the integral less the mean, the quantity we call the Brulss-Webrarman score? 7.3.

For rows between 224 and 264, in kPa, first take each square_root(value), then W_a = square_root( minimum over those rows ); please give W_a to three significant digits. 1.63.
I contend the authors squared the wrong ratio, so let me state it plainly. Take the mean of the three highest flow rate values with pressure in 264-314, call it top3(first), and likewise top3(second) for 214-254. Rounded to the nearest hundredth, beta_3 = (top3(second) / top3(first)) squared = 1.31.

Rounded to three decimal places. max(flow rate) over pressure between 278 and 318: 7.673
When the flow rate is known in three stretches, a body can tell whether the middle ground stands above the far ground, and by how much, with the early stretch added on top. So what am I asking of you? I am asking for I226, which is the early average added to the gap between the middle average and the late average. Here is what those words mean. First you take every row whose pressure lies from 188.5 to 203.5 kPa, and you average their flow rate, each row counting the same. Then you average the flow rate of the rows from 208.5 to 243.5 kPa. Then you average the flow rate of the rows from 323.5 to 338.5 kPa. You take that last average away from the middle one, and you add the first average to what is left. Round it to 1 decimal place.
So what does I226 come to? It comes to 12.0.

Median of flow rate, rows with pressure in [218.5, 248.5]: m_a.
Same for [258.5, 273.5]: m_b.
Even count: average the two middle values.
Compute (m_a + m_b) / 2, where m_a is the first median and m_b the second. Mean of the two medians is 8.1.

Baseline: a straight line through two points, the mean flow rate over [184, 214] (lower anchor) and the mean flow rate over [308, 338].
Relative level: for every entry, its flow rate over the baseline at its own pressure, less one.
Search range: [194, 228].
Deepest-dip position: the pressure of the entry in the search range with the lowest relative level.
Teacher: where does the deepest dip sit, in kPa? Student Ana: 201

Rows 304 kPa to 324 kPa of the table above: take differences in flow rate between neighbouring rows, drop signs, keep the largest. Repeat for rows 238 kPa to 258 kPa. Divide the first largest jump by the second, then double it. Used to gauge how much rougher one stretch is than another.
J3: 7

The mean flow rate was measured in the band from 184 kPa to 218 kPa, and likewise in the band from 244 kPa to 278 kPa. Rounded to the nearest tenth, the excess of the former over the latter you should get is 1.3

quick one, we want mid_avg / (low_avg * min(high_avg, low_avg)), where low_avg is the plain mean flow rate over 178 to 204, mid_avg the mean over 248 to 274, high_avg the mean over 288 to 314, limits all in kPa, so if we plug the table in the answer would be 0.114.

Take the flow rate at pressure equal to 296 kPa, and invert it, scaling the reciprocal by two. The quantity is 0.27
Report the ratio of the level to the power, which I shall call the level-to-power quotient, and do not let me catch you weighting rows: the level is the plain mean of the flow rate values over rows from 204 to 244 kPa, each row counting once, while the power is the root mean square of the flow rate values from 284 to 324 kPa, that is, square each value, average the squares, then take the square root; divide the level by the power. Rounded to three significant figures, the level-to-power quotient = 1.18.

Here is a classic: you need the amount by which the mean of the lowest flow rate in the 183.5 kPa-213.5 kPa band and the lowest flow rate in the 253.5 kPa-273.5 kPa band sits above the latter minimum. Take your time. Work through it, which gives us 0.50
